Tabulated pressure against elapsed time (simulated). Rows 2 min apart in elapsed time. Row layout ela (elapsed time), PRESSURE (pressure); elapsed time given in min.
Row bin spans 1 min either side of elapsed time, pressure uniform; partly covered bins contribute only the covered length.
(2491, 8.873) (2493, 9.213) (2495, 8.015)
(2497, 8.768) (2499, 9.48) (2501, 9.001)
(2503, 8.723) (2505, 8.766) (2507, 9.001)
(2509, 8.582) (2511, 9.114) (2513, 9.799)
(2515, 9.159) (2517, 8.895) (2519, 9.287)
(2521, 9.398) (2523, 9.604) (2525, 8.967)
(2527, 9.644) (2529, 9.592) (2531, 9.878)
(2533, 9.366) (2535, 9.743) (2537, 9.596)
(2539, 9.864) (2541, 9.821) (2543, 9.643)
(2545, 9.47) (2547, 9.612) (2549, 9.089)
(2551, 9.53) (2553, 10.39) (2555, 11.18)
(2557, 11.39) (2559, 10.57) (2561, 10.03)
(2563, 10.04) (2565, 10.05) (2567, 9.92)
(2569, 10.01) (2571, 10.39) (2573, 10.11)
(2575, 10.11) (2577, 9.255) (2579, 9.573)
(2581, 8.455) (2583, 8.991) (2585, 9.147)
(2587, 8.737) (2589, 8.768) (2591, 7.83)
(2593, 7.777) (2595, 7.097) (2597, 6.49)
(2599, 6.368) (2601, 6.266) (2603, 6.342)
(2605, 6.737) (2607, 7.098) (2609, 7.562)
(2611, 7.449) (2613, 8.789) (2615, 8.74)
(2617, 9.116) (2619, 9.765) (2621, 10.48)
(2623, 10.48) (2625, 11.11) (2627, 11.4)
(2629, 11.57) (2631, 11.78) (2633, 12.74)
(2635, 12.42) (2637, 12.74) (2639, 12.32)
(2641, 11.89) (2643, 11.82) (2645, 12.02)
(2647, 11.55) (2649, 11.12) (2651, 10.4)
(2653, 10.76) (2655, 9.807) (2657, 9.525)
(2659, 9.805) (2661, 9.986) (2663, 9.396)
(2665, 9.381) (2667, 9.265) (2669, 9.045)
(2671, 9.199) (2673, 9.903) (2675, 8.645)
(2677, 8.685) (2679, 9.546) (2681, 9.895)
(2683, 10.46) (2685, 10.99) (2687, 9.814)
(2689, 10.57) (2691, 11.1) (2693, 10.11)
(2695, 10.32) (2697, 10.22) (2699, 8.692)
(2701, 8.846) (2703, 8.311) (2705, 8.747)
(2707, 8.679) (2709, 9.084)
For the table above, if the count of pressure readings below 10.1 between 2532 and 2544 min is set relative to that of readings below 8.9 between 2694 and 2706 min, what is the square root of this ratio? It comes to 1.22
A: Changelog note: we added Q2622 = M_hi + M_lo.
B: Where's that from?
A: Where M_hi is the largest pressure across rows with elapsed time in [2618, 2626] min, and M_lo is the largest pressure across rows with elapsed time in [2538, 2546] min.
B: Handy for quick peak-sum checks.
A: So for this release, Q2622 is 21.0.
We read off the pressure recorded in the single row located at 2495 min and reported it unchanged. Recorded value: 8.015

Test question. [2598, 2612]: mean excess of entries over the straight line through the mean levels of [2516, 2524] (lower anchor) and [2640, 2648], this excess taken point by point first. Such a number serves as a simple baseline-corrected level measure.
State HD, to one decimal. -4.2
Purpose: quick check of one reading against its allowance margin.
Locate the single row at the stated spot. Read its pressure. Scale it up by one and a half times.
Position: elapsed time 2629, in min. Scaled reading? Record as 17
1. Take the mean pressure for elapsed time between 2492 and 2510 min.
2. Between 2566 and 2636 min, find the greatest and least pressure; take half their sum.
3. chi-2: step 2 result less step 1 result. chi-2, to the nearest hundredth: 0.66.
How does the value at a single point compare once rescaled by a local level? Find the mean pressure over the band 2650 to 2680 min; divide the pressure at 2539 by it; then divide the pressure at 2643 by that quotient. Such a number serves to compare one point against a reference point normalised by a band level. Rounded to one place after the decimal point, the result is 11.5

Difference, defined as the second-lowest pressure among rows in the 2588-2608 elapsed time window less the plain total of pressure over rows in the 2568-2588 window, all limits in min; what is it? -88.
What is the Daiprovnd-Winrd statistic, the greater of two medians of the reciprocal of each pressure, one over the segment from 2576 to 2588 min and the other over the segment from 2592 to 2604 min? 0.156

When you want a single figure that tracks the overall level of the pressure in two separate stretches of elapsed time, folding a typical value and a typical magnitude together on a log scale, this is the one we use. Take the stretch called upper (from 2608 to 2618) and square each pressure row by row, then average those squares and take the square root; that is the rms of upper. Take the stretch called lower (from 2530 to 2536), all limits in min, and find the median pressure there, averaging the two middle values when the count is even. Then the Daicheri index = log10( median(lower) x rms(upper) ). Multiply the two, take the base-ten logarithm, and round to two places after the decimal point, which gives 1.91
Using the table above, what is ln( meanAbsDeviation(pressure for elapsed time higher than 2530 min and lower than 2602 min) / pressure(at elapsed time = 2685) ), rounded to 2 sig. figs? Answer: -2.5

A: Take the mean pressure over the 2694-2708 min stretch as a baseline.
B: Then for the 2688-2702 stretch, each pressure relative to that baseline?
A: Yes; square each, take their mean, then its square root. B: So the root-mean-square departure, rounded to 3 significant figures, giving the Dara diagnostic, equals 1.19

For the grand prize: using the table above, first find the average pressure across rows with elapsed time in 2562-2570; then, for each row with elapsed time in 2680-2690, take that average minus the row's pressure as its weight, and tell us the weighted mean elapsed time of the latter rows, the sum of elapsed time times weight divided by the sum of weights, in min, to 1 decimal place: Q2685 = 2685.8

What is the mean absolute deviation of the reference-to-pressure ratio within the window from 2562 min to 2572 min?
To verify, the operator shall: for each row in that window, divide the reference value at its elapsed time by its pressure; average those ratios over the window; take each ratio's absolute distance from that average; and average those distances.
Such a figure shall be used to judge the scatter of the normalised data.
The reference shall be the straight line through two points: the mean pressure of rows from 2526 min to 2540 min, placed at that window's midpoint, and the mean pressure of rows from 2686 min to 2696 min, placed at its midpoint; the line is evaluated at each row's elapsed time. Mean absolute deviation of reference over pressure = 0.011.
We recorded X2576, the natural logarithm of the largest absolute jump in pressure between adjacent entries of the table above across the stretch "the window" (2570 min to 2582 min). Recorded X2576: 0.1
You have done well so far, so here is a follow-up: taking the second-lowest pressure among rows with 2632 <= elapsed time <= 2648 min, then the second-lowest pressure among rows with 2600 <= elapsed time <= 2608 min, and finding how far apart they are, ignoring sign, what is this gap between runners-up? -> 5.5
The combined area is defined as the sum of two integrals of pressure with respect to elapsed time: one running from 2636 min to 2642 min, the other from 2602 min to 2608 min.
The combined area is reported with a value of 114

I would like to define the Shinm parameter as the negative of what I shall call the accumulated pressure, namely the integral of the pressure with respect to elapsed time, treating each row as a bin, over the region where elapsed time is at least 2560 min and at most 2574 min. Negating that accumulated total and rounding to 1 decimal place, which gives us -141.1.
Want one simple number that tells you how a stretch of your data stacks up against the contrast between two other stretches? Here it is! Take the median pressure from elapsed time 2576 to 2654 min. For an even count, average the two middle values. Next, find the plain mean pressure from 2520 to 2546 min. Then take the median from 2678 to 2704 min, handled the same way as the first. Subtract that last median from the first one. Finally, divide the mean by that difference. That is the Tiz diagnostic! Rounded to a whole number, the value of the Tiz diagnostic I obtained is -11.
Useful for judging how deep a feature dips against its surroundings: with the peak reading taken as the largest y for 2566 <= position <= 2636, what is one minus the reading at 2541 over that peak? 0.23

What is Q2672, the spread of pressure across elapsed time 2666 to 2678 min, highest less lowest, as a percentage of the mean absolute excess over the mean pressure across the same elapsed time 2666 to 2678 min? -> 379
